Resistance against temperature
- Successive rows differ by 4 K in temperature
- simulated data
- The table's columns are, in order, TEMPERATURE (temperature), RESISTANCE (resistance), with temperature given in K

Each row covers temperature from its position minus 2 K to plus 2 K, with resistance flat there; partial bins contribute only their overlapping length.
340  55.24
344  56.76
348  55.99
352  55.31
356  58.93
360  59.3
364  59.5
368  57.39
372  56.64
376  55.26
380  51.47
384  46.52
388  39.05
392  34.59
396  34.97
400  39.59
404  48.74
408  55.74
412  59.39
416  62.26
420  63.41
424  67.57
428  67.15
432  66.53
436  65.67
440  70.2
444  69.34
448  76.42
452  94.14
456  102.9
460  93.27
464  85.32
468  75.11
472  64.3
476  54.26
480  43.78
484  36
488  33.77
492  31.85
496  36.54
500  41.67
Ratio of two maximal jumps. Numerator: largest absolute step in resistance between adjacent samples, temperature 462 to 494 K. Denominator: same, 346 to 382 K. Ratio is 2.9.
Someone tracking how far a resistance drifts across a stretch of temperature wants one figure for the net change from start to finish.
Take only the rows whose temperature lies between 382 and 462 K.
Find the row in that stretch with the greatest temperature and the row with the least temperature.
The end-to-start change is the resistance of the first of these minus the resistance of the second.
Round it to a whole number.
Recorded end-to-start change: 47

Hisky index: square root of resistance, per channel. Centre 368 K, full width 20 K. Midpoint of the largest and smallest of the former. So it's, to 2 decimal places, 7.57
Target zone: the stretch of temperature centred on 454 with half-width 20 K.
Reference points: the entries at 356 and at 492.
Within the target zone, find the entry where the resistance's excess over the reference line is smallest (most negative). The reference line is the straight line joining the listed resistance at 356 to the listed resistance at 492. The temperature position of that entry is 436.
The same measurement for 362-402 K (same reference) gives 392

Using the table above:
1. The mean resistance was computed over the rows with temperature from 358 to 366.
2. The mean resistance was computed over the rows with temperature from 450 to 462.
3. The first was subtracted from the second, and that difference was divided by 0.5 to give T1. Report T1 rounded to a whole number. 75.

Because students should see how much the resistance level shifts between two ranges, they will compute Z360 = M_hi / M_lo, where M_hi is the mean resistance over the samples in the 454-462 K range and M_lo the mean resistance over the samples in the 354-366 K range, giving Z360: 1.7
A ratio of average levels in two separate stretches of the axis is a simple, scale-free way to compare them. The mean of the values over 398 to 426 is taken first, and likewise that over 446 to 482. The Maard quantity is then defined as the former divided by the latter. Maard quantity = 0.74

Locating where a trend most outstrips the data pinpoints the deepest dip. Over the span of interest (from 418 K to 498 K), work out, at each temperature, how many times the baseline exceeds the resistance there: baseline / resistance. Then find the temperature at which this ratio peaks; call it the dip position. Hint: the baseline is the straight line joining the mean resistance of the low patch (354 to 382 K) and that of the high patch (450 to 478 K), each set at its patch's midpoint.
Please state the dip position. 492 K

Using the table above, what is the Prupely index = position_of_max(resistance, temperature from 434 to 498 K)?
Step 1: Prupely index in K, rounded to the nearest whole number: 456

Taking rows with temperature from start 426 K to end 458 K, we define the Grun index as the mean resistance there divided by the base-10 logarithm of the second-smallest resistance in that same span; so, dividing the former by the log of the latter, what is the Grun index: 42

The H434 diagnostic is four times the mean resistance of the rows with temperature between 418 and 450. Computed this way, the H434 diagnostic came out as 273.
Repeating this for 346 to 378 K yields 229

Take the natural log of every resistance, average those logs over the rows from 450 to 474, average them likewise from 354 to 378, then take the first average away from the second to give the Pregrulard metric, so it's -0.4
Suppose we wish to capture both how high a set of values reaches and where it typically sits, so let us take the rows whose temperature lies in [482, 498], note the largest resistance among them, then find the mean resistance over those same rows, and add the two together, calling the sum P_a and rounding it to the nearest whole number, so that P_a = 71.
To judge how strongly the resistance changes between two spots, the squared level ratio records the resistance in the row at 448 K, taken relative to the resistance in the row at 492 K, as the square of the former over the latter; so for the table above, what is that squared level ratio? 5.8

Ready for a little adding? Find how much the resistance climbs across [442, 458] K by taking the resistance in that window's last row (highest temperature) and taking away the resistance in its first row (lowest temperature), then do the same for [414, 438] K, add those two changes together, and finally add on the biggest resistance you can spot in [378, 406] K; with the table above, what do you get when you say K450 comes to 88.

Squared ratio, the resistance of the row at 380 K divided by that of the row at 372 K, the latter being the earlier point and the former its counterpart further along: 0.8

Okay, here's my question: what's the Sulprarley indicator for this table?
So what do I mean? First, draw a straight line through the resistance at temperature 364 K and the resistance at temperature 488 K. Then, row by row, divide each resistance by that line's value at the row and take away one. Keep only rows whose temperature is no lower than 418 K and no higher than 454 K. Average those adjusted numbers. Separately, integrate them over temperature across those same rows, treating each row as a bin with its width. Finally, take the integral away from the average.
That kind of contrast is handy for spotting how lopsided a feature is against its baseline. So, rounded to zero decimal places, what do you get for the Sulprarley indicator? -21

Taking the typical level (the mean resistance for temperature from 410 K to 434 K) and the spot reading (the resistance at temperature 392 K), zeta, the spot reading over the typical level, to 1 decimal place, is 0.5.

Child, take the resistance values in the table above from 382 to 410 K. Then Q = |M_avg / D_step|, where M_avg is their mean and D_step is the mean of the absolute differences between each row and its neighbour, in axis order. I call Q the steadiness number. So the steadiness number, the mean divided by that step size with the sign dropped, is 8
